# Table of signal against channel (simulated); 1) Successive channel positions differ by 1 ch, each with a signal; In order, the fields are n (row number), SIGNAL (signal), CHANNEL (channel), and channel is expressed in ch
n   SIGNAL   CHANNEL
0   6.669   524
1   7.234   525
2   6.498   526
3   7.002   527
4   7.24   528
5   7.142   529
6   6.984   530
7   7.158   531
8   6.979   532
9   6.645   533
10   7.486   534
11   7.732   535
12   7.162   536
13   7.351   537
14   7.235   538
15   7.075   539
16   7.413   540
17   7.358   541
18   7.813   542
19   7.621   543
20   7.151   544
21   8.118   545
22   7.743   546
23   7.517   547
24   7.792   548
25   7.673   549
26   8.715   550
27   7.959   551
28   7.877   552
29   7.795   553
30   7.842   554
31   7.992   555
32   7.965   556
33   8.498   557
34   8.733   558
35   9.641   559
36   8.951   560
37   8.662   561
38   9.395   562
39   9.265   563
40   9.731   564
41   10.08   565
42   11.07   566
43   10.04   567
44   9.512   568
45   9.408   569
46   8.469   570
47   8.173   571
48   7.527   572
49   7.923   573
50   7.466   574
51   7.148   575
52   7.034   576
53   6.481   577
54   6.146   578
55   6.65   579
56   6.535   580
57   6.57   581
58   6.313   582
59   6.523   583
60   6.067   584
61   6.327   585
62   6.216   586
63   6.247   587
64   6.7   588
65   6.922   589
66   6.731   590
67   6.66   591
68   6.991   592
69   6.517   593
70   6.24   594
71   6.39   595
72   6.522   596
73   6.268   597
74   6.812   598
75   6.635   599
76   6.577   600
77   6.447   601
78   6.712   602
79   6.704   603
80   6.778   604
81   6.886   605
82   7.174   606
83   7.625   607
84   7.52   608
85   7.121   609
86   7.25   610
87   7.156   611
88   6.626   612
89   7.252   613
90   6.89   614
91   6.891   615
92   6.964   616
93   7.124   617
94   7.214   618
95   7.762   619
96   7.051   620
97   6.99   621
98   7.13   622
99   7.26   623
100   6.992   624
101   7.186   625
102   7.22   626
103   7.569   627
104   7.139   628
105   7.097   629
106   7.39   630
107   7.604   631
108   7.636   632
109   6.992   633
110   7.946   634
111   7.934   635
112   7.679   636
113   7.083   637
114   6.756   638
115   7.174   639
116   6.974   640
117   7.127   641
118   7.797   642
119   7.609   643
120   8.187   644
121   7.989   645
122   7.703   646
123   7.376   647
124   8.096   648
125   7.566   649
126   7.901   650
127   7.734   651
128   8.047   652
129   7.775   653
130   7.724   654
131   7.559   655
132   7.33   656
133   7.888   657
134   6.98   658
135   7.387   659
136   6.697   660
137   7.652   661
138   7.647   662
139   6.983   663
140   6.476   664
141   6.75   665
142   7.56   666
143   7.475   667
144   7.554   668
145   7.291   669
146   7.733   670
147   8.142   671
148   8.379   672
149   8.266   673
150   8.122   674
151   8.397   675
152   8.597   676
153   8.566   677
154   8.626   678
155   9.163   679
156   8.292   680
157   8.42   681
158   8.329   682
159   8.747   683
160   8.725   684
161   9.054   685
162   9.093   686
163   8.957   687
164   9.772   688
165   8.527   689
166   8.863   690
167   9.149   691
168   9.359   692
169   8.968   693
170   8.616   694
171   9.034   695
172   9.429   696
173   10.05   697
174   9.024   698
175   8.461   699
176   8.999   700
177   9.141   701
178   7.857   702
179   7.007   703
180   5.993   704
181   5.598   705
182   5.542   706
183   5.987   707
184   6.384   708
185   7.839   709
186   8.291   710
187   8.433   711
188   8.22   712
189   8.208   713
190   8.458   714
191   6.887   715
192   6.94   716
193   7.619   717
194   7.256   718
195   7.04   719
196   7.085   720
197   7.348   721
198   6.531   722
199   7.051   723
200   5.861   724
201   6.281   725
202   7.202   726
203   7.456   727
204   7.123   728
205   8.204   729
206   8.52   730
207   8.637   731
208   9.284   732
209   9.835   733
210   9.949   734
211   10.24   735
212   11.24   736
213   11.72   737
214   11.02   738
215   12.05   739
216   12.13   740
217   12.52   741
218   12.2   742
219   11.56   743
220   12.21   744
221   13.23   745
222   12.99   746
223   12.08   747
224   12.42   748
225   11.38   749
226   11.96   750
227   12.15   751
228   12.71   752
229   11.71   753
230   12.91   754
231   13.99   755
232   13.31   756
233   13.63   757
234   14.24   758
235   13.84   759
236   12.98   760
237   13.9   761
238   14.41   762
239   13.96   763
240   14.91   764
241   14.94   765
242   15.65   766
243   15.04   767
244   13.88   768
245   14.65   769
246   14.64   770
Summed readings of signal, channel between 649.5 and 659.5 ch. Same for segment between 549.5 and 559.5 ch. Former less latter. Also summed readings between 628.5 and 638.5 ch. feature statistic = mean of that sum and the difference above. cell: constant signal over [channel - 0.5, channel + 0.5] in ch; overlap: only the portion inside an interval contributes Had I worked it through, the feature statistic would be 34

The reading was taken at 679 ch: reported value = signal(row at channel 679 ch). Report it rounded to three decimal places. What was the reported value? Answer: 9.163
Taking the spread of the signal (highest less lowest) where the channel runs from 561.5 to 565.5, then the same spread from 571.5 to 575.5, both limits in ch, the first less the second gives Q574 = 0.04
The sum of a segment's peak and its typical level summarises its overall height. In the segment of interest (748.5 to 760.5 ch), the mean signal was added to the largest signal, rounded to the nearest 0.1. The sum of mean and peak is 27.1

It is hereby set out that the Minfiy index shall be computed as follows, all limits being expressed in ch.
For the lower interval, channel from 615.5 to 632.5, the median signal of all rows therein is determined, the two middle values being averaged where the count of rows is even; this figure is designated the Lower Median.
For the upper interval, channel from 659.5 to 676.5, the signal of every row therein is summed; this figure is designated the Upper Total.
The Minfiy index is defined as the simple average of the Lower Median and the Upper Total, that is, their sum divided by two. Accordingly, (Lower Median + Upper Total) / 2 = 68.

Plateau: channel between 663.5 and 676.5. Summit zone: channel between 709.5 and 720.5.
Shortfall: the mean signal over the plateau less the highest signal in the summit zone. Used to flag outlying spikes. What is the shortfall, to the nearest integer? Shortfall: -1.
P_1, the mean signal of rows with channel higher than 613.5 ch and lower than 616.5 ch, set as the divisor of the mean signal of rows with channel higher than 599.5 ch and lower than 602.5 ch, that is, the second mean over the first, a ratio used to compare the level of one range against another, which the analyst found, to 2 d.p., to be 0.95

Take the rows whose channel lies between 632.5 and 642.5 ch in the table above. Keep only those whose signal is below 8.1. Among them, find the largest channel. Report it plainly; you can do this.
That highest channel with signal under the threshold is 642 ch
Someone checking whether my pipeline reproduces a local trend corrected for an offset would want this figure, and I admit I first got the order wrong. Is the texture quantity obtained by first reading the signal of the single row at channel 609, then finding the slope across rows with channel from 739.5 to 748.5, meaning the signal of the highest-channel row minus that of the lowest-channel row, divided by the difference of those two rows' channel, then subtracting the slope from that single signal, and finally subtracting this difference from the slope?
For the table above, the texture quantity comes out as -7.0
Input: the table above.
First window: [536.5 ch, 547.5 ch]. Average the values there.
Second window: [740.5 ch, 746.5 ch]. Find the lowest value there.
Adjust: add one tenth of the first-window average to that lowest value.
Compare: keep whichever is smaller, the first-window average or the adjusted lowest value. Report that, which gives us 7.5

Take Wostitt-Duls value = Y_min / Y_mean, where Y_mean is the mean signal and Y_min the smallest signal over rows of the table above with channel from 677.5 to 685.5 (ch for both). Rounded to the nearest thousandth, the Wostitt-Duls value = 0.956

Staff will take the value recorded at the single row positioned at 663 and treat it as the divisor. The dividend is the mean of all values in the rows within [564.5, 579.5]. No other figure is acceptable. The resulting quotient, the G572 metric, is 1.18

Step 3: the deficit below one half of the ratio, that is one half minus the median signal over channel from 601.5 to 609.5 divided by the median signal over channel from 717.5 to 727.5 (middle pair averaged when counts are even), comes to -0.49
